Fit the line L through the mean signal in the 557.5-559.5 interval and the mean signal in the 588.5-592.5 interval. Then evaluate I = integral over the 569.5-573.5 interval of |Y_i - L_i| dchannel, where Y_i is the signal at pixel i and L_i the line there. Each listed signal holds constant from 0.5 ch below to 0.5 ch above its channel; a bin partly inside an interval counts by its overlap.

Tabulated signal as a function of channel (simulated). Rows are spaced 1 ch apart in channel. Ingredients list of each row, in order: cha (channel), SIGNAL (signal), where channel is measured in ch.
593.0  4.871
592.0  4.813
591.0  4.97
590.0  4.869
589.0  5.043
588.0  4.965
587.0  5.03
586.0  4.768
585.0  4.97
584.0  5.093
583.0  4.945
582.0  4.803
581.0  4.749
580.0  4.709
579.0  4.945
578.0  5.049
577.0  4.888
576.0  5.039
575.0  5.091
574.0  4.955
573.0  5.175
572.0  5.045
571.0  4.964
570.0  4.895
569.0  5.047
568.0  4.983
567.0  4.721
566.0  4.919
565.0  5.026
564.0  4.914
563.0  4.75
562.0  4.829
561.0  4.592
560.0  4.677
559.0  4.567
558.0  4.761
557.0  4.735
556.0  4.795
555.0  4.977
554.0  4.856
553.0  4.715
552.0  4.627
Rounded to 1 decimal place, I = 1.0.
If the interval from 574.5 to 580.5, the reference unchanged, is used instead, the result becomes 1.1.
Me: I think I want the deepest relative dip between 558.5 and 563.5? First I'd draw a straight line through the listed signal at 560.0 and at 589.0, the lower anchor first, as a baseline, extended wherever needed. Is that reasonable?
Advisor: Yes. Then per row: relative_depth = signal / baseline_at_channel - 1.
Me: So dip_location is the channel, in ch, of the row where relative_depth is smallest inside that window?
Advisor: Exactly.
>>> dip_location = 559.0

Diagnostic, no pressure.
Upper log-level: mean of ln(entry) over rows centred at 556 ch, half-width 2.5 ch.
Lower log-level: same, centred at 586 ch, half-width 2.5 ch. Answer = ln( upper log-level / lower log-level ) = -0.018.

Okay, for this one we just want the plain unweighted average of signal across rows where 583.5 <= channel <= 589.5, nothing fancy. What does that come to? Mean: 4.98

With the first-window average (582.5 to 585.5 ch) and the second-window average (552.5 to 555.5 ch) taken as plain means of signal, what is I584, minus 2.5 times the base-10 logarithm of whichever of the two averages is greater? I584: -1.75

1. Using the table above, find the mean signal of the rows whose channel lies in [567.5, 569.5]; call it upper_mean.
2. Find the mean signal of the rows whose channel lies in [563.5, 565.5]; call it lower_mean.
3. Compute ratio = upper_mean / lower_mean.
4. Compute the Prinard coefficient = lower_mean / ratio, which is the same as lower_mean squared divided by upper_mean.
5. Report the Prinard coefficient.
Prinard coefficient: 4.9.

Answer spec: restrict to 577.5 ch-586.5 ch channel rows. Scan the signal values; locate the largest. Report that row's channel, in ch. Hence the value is 584.0 ch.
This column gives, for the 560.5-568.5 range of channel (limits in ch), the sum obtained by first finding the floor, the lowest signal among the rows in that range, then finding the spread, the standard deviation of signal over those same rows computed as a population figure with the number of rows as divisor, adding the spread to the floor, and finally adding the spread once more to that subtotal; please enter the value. 4.87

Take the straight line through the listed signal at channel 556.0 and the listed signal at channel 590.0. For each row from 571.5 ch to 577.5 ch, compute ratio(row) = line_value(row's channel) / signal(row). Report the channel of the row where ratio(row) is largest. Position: 577.0 ch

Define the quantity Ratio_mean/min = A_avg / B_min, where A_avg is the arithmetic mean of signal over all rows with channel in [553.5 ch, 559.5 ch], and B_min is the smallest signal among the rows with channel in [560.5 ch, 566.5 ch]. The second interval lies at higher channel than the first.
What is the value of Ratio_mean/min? 1.041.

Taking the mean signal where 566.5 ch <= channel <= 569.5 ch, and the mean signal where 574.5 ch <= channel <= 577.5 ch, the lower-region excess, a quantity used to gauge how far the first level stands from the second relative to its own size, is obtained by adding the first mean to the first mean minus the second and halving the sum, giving 2.41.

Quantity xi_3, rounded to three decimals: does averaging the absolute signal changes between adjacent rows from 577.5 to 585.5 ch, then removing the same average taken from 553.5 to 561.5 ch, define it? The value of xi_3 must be 0.010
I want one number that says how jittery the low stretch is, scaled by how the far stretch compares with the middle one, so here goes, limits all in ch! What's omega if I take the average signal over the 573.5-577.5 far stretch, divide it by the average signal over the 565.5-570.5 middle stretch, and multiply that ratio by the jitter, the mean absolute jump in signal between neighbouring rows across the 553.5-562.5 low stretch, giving 0.129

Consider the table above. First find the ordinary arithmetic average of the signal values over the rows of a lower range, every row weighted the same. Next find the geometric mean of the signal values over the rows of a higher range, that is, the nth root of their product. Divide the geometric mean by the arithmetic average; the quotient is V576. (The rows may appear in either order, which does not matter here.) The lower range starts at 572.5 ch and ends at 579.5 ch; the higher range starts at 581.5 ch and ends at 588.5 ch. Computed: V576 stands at 0.98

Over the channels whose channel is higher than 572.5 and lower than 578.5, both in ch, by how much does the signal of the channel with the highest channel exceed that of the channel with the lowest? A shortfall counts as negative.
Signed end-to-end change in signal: -0.13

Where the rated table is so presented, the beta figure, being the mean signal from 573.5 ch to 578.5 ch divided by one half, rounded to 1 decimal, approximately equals 10.0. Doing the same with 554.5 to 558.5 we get 9.6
